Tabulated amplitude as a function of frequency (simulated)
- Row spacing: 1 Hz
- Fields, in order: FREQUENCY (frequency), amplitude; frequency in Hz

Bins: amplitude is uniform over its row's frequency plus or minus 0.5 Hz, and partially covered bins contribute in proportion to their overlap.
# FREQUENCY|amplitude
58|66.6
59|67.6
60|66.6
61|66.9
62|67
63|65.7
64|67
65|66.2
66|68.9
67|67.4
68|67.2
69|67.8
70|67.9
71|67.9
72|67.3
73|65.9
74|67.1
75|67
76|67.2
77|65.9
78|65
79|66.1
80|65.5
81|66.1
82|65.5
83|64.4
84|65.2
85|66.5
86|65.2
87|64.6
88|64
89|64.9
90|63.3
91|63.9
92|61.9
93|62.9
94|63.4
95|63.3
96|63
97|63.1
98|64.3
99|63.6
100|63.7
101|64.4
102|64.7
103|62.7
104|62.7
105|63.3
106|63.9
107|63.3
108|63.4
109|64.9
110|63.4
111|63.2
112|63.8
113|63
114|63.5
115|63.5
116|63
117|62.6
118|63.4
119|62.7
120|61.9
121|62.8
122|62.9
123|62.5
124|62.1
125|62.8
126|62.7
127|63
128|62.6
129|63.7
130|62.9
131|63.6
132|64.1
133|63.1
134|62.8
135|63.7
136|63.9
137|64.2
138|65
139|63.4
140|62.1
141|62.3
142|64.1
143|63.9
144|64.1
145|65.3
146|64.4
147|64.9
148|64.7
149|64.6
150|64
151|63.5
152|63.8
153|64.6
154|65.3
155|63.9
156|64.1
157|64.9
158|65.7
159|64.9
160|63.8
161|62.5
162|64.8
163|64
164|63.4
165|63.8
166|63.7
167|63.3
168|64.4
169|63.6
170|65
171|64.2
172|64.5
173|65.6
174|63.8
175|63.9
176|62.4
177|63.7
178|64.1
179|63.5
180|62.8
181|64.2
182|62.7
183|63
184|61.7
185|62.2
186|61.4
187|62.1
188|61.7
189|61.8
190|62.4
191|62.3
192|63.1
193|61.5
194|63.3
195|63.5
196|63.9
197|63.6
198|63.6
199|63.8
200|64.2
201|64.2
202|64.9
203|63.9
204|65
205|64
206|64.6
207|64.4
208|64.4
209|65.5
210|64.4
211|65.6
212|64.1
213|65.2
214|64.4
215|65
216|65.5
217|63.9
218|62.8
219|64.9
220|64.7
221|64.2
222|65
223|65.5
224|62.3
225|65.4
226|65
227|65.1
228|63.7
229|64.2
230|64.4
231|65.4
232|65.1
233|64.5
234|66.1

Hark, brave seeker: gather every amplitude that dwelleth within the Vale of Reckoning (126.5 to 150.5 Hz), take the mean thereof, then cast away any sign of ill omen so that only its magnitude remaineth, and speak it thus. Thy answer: 63.8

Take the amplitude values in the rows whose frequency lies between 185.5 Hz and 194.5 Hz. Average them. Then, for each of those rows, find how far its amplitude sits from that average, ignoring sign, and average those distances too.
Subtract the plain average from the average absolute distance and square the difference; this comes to 3800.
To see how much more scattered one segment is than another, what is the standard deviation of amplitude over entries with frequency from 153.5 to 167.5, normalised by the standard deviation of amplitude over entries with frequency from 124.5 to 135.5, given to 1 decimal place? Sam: 1.7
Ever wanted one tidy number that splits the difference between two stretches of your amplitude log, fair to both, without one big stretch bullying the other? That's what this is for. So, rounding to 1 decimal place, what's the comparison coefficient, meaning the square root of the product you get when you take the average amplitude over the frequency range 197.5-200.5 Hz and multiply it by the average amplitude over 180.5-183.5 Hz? 63.6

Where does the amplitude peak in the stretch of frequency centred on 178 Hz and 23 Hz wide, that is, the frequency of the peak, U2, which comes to 173 Hz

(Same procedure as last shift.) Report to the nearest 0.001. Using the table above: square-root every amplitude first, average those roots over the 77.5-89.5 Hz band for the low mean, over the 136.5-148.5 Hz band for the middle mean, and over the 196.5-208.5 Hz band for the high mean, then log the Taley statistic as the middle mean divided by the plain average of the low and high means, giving 0.995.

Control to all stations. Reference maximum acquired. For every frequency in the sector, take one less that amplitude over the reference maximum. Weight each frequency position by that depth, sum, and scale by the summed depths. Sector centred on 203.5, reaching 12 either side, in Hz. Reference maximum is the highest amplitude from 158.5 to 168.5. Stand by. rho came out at 197.4 Hz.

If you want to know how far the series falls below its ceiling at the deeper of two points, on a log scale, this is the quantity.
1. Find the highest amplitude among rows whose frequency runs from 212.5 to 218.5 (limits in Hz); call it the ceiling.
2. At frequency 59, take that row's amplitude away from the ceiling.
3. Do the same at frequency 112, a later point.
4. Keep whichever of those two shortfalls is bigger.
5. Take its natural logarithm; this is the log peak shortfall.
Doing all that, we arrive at 0.53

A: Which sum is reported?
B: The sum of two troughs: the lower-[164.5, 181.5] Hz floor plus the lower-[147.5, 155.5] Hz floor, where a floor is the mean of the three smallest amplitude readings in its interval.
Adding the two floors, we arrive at 127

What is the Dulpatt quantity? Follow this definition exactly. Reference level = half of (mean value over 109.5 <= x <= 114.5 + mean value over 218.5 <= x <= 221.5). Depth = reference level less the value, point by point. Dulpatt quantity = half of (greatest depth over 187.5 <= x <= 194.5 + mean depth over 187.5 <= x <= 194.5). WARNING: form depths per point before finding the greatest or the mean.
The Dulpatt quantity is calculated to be 2.1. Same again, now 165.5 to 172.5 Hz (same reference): 0.3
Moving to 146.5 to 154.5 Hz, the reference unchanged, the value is 0.0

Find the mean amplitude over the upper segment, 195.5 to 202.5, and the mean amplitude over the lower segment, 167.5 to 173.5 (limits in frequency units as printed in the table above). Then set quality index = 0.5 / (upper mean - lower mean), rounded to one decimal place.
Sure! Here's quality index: -1.0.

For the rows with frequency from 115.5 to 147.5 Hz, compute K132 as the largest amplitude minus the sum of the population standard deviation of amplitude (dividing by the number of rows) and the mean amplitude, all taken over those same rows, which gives 1.1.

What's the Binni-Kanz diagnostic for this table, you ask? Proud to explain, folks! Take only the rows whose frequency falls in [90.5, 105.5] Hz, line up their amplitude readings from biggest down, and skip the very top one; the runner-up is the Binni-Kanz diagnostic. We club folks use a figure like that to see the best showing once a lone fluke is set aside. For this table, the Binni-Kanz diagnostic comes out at 64.4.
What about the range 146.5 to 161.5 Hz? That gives 65.3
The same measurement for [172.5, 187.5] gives 64.2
